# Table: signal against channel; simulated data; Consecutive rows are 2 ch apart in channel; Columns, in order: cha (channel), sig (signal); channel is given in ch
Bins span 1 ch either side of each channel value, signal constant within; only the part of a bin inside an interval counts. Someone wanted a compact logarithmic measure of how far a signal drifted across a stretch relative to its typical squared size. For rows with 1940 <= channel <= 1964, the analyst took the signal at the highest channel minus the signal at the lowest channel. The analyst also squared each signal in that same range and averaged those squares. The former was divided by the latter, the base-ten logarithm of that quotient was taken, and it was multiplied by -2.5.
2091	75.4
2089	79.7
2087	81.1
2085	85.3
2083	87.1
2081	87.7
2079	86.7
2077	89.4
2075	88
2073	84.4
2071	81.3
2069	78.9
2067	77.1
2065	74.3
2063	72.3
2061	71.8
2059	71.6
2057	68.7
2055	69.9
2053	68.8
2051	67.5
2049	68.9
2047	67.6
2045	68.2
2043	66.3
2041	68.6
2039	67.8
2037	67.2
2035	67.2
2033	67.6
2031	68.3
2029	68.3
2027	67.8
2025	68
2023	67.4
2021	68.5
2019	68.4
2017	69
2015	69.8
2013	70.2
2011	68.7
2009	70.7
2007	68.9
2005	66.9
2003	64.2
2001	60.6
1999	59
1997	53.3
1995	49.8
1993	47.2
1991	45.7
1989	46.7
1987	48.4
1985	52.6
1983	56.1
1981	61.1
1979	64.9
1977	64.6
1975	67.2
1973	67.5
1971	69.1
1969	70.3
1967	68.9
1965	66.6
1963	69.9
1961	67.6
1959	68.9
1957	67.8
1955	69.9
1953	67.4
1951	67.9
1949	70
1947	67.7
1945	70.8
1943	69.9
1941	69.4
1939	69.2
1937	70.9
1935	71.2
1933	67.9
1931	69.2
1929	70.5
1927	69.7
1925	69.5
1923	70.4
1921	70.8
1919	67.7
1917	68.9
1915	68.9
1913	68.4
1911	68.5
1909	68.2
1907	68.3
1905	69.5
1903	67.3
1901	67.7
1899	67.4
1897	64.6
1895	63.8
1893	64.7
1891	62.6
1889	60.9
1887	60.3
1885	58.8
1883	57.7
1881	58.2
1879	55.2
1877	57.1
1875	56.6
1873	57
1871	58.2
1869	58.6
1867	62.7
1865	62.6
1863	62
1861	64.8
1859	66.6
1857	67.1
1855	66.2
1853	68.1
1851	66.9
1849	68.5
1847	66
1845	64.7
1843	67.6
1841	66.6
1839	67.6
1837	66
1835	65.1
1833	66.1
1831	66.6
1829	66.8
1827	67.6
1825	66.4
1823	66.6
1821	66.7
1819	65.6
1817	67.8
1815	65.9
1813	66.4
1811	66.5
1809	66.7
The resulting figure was 9.9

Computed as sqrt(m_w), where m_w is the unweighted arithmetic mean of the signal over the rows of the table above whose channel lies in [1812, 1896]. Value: 8.0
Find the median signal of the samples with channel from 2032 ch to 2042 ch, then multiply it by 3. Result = 202.8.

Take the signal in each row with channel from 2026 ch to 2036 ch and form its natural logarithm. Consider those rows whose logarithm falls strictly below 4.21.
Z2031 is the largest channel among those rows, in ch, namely 2035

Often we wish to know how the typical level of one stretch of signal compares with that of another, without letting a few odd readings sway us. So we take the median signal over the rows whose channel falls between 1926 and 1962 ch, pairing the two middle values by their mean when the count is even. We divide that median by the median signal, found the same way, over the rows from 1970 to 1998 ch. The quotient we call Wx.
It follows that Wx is 1.27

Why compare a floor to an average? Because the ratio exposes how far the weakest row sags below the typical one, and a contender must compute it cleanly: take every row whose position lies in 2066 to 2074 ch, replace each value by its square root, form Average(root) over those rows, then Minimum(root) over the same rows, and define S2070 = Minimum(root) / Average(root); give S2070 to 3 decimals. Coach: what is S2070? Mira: 0.979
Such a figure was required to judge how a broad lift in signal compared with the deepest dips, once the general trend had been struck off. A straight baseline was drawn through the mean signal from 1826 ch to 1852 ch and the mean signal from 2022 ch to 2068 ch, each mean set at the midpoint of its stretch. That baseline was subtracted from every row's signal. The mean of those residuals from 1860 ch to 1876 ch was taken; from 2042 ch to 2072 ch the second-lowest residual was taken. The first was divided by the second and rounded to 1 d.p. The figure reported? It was 3.8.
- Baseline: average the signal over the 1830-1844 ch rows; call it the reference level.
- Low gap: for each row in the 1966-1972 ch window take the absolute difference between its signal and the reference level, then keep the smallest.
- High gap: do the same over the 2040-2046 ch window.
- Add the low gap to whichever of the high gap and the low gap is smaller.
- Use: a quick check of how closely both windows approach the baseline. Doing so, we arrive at 3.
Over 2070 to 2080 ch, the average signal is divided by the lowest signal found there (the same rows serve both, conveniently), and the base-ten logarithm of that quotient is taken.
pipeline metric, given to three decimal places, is 0.024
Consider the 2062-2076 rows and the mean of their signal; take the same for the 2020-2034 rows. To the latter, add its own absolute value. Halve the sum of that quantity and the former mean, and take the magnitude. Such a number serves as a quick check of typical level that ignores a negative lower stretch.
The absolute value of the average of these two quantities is 108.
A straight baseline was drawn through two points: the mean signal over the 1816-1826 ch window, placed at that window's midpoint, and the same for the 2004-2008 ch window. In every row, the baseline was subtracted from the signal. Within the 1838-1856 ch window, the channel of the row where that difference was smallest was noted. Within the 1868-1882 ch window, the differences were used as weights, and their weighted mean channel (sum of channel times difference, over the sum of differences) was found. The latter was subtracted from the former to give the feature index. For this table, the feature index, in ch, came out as -30.2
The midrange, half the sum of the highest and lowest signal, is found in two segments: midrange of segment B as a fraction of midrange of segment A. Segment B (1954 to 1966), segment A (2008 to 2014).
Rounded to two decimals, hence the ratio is 0.98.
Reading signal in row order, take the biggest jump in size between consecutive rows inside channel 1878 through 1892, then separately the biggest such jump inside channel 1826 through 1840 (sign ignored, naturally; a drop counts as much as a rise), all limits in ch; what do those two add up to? 4.6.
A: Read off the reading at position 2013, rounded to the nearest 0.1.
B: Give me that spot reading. 70.2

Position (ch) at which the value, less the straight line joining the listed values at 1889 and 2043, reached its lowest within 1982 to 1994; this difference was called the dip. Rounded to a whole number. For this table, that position 1991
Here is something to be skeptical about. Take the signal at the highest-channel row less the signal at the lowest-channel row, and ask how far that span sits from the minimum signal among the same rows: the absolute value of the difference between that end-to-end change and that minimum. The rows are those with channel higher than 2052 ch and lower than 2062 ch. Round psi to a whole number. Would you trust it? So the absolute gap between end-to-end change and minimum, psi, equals 66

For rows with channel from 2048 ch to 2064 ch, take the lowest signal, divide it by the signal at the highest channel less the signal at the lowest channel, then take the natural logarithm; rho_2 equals 3.0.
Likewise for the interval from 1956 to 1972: 3.9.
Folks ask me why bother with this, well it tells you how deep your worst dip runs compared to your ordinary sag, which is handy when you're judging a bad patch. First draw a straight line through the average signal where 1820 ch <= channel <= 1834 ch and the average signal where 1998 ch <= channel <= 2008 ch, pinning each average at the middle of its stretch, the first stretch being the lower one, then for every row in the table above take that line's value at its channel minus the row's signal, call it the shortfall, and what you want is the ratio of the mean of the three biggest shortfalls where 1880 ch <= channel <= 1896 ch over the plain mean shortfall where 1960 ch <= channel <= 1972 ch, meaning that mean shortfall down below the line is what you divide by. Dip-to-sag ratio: -1.8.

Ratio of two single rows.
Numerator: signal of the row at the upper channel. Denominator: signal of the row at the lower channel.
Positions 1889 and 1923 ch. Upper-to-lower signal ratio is 1.16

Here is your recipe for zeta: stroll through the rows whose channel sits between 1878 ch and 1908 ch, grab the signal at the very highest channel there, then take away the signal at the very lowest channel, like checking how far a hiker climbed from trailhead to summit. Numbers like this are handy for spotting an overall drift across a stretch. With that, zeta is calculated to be 13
